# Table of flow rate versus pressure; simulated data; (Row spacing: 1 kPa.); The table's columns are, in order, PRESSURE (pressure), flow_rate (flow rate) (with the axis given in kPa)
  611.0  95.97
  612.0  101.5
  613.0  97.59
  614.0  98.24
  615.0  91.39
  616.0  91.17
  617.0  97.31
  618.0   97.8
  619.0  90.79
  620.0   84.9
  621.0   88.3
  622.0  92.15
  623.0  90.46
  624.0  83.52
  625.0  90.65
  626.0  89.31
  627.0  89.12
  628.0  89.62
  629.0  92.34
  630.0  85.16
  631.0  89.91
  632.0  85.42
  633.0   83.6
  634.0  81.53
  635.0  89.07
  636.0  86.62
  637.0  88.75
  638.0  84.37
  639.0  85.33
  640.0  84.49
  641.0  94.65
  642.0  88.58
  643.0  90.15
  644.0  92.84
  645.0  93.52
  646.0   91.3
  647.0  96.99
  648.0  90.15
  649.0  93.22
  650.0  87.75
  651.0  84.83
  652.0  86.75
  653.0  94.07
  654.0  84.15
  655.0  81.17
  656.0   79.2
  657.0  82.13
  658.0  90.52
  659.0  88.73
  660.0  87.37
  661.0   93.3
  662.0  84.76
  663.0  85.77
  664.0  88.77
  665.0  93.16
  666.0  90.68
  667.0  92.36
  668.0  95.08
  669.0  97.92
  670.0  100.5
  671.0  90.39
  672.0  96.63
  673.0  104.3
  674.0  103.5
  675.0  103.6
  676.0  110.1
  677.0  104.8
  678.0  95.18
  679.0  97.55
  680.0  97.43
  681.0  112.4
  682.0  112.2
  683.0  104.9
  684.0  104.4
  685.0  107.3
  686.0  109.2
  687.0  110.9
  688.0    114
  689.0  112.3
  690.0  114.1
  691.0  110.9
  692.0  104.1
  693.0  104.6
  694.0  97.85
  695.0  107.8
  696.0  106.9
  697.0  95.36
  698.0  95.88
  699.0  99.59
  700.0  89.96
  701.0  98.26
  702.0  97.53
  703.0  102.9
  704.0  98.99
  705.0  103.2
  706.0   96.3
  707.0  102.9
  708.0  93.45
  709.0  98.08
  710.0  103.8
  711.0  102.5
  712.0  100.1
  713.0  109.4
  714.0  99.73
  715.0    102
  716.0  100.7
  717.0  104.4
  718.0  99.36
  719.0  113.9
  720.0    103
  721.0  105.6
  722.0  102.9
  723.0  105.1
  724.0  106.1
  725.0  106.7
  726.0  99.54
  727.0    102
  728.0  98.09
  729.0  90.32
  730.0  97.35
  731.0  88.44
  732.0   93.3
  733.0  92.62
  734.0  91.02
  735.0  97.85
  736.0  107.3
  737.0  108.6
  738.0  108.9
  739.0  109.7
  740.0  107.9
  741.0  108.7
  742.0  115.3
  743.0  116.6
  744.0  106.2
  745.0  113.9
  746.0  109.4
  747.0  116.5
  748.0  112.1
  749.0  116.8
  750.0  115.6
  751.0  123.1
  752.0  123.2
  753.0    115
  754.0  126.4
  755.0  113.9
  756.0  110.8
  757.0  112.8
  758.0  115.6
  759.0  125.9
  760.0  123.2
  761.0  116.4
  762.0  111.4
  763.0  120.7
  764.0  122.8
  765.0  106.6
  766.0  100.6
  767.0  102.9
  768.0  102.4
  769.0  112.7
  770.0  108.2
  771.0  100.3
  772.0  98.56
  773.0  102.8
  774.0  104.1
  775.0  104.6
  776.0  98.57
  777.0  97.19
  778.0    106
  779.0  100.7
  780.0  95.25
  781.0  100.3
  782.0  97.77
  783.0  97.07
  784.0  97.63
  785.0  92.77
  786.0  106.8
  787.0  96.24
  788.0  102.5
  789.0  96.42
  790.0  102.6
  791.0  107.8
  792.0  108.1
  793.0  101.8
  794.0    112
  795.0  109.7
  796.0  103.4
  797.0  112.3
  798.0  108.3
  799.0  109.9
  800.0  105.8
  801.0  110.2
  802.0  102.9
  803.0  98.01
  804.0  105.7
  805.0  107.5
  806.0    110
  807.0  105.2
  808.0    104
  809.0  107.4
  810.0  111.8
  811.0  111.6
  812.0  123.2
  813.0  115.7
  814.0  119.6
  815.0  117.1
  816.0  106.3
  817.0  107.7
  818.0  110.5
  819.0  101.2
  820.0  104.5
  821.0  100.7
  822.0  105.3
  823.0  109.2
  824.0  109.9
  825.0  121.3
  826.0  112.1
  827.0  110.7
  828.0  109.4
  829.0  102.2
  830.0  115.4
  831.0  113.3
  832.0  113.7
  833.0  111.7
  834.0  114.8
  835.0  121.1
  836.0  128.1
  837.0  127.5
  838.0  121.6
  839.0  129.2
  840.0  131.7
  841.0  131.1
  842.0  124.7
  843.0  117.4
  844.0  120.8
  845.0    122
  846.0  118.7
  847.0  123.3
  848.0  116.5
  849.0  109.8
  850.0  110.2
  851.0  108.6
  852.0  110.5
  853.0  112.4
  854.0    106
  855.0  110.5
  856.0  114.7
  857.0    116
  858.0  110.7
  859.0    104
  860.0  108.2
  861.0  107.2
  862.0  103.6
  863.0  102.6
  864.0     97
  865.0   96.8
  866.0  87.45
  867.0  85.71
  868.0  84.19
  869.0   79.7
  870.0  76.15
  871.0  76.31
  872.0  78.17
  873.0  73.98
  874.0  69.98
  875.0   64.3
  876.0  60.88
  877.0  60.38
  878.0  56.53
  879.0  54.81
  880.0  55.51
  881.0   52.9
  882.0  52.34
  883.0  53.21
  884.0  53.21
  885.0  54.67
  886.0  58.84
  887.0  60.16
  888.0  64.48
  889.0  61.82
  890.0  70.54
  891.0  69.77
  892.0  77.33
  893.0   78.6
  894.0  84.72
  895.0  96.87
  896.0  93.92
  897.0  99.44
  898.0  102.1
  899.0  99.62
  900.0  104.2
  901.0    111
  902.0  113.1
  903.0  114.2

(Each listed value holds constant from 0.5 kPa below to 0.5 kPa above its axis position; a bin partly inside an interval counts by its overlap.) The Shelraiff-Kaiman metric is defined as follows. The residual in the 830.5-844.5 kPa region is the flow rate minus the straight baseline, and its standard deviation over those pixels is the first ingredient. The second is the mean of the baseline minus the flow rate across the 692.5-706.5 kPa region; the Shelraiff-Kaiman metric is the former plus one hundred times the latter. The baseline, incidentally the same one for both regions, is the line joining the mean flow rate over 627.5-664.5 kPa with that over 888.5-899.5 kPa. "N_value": -1222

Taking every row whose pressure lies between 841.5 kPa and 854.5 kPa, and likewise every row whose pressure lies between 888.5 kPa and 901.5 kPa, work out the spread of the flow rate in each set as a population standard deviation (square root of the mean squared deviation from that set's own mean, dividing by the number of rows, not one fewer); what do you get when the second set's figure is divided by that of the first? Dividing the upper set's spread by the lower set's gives 2.5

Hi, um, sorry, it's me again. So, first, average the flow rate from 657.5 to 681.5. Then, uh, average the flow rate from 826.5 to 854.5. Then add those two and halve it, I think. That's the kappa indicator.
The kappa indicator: 107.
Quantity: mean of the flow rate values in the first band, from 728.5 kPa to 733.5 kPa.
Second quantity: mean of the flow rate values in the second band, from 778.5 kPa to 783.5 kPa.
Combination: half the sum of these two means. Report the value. 95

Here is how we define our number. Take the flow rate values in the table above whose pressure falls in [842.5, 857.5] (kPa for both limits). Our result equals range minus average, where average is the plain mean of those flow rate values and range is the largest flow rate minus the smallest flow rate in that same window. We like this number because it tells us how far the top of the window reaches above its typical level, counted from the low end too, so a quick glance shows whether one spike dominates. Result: -97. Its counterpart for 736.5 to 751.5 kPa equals -96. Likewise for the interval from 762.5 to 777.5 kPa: -80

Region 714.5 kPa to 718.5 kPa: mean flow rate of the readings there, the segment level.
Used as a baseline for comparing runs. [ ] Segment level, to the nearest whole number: 102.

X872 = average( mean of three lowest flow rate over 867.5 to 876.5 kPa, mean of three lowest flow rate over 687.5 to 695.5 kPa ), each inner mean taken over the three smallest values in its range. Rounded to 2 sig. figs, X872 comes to 84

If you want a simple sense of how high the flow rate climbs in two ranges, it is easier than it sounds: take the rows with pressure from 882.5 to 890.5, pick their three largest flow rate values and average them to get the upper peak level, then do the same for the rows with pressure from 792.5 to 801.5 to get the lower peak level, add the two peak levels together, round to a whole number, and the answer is 177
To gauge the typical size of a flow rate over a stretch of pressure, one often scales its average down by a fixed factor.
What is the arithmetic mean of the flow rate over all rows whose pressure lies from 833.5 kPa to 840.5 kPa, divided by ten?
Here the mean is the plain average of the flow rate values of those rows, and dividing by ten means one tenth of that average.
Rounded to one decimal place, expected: 12.5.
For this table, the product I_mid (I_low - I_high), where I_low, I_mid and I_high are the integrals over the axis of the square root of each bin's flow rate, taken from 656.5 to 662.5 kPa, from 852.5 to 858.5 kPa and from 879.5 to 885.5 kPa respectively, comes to 778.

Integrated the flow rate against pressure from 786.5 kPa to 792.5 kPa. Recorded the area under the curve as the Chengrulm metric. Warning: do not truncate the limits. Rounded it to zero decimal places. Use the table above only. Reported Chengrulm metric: 614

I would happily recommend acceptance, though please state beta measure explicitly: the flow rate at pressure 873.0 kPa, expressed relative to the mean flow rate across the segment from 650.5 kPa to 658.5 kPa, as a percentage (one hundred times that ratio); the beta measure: 87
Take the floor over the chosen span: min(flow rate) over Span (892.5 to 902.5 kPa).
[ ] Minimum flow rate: 78.6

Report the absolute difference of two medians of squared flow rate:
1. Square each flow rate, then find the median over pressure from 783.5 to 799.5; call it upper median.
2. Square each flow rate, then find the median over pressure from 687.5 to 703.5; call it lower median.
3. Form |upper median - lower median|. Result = 336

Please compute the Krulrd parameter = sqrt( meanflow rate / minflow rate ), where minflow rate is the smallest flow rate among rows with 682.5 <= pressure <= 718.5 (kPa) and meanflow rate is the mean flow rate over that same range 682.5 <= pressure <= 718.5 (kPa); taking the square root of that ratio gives 1.07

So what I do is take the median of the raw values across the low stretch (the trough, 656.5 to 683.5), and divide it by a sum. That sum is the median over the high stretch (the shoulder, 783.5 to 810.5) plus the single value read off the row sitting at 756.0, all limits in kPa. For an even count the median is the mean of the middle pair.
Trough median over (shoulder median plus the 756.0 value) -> 0.439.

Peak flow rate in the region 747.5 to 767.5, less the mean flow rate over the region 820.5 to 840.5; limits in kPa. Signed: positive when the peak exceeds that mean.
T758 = 11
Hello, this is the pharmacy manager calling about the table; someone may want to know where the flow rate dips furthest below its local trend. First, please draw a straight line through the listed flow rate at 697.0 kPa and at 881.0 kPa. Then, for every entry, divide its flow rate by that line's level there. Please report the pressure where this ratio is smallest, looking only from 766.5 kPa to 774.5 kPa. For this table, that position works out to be 772.0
